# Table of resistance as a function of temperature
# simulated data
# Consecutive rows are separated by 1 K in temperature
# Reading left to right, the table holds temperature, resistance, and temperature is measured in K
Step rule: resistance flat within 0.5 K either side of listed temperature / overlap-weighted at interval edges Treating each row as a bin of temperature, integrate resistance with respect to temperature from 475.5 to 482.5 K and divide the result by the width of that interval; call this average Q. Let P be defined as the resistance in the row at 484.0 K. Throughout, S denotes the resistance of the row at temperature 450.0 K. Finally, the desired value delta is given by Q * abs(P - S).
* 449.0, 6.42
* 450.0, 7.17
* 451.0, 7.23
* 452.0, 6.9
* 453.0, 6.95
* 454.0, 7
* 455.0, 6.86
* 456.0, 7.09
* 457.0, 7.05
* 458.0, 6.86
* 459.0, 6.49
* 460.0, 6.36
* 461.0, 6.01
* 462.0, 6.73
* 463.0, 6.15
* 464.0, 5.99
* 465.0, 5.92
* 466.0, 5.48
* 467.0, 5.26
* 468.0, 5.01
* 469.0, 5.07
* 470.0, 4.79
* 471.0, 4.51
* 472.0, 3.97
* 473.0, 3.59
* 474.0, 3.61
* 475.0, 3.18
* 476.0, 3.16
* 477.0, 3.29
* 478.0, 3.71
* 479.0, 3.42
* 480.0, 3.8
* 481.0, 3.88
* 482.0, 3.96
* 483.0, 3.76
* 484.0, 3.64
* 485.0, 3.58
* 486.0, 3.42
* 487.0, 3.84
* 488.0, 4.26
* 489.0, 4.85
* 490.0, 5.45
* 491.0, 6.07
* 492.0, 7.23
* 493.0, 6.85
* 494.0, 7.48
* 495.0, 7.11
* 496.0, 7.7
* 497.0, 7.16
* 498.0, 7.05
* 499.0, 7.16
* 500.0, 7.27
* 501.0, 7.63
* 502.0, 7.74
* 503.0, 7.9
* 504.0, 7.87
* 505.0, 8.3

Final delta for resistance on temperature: 13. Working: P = 3.64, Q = 4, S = 7.17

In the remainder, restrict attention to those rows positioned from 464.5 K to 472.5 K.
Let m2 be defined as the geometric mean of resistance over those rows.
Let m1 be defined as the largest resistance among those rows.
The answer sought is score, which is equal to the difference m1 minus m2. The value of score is 1.0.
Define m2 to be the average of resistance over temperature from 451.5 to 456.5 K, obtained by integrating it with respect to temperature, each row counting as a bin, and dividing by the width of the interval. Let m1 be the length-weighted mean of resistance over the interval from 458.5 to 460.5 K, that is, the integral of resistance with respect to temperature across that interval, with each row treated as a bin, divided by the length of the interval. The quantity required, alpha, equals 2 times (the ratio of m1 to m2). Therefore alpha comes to 1.8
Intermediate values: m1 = 6.4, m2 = 7.0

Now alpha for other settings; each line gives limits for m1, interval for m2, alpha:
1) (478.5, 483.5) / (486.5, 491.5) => 1.5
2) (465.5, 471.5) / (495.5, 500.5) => 1.4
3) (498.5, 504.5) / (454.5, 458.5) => 2.2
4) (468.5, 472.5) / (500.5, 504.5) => 1.2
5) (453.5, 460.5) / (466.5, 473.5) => 3.0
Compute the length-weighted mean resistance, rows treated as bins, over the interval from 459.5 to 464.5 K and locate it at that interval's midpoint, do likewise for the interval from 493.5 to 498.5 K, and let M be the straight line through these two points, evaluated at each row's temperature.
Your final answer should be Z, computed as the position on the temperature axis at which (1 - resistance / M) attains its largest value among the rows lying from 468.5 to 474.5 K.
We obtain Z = 473.0 K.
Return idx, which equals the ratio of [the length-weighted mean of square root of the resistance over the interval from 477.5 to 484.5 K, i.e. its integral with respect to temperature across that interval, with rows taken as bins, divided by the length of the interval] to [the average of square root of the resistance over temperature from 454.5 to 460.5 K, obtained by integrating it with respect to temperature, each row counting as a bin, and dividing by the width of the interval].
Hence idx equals 0.7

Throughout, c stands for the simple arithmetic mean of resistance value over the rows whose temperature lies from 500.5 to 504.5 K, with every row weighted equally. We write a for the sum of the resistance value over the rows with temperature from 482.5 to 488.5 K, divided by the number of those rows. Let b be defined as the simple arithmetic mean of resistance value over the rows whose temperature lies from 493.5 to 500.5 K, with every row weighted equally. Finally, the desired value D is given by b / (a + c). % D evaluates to 0.63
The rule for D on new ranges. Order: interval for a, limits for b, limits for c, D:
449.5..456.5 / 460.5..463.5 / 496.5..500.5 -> 0.44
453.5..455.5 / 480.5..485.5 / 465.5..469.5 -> 0.31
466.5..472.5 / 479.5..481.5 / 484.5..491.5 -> 0.41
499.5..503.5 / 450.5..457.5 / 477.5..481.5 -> 0.62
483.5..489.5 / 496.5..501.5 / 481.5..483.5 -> 0.93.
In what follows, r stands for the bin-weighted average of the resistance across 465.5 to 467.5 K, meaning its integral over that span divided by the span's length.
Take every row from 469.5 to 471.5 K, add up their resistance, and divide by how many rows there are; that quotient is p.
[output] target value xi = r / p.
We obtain 1.2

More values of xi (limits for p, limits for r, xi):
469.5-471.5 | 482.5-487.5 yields 0.8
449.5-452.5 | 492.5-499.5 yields 1.0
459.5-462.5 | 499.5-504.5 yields 1.2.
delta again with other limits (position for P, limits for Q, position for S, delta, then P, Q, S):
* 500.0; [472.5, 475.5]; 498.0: 1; 7.27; 3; 7.05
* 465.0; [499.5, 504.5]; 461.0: 1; 5.92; 8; 6.01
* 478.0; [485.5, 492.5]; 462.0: 15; 3.71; 5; 6.73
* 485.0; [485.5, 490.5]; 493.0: 14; 3.58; 4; 6.85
